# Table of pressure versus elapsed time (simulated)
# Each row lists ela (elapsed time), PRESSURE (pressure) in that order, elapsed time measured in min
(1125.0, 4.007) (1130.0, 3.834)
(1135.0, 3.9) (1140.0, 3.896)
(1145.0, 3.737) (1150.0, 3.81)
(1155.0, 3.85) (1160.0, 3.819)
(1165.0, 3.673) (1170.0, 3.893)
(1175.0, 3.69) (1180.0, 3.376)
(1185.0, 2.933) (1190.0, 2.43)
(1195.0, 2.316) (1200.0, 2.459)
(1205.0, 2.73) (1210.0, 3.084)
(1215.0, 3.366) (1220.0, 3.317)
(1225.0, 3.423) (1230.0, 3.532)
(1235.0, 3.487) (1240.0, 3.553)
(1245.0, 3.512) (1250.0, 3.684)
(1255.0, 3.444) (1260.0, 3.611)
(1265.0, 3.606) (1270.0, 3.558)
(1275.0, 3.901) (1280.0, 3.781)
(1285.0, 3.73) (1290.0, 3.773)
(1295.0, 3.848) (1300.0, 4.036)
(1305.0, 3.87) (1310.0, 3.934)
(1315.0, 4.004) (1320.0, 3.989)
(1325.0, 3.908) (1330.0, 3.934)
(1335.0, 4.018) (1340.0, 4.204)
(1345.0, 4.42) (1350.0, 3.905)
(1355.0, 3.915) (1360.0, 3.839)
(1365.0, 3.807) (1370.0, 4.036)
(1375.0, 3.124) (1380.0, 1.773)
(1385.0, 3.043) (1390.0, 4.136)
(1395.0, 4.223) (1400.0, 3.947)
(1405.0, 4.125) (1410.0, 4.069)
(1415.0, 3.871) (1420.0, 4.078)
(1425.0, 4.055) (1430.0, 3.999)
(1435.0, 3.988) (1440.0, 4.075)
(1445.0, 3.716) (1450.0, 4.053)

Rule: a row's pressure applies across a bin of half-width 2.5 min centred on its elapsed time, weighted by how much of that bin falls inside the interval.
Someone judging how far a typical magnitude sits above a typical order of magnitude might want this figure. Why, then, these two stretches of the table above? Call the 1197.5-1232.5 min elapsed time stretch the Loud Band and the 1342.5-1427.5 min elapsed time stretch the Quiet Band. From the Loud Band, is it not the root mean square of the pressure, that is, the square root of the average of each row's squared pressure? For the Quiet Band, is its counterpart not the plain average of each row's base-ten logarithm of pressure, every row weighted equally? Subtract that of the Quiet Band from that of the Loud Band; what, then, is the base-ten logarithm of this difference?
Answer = 0.41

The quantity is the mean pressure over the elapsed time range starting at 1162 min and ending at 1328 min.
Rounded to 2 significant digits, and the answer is 3.5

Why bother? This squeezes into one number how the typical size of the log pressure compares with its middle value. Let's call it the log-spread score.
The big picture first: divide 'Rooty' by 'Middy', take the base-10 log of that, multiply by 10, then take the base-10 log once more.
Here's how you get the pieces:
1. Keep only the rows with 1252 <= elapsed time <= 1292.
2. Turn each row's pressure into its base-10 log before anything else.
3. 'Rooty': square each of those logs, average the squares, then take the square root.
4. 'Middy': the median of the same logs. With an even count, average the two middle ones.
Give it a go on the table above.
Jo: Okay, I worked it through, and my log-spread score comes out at -2.4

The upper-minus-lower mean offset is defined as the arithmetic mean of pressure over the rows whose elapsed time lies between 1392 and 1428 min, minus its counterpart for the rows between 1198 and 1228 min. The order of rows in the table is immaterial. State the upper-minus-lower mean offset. 1.0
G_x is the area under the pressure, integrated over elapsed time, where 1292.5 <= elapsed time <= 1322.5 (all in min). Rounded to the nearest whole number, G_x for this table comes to 118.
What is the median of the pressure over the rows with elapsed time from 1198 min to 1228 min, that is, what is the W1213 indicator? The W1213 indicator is 3.20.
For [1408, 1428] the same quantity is 4.06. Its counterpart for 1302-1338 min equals 3.93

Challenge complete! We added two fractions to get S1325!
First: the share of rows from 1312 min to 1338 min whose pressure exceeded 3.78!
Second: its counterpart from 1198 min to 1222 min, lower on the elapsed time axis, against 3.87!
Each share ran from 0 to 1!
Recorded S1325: 1.0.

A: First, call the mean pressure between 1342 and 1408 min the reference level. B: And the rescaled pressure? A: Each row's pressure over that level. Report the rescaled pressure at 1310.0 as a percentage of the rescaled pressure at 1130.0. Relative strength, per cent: 103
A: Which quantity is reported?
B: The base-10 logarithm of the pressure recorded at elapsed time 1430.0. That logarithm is 0.602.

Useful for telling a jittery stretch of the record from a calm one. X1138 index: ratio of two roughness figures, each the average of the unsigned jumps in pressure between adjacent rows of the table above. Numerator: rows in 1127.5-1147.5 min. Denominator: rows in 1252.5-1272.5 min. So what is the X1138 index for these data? 1.0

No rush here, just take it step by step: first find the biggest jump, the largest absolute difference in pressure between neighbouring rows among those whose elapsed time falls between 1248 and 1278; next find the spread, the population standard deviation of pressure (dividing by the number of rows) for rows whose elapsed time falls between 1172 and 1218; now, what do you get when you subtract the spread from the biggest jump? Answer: -0.11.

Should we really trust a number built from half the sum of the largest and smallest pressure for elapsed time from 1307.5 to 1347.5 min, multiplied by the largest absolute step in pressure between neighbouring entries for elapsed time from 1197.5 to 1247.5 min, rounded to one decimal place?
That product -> 1.5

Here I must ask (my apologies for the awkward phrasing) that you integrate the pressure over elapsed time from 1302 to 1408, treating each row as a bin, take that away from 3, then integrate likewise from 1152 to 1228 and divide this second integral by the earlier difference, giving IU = -0.6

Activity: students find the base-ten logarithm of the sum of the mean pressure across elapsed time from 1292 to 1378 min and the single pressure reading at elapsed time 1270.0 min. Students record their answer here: 0.874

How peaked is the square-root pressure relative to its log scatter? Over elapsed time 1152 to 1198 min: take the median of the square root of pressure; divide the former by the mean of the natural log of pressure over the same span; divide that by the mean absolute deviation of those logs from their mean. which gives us 10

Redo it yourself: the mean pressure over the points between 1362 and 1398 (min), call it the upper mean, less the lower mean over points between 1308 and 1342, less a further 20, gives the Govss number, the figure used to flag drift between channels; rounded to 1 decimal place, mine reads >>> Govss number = -20.5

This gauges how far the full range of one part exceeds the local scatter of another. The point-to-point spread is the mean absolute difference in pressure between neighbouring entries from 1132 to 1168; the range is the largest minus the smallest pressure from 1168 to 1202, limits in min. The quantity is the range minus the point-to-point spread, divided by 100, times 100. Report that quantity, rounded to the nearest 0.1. 1.5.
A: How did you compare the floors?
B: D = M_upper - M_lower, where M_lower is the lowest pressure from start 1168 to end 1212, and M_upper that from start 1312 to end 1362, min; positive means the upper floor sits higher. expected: 1.5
